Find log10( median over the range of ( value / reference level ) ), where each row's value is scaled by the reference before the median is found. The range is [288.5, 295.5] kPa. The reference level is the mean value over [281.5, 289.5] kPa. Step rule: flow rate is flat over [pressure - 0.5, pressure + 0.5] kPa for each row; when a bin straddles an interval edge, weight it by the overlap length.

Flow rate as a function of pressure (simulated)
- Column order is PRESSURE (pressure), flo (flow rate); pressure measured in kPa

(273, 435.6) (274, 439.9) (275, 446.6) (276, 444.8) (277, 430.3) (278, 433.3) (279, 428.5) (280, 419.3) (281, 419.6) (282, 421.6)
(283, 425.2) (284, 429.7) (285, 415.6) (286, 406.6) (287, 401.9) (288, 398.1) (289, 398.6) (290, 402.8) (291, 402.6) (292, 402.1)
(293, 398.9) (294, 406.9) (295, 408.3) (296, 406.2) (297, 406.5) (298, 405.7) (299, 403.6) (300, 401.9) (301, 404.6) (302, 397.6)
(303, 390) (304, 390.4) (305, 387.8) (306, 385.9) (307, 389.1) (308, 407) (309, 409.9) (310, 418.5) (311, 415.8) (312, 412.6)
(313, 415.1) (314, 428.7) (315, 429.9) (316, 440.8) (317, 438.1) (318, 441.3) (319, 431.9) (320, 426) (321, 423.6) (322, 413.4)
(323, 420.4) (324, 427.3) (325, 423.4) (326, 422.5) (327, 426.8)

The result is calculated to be -0.010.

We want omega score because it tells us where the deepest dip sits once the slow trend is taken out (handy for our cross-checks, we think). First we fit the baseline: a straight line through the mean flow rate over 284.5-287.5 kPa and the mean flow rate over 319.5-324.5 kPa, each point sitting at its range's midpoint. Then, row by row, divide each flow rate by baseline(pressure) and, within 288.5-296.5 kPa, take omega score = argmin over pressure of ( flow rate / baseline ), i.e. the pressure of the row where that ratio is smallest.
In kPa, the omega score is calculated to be 293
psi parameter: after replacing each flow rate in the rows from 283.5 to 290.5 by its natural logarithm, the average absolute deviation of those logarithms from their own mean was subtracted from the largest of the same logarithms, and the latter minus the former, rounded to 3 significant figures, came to 6.04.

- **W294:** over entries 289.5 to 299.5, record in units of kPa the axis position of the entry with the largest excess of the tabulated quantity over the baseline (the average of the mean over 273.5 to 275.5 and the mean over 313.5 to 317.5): 295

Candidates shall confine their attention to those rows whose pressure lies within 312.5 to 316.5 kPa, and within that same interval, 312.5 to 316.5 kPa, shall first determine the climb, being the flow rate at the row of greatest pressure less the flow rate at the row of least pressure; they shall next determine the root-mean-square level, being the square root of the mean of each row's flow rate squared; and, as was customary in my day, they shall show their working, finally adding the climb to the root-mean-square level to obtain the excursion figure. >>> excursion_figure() 454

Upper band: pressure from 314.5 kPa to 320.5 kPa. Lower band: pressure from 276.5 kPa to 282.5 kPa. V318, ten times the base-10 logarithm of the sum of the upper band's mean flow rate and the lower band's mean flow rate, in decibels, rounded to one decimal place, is 29.3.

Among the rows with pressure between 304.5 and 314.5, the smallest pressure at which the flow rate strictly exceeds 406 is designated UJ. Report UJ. 308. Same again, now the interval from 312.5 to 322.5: 313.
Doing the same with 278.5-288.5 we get 279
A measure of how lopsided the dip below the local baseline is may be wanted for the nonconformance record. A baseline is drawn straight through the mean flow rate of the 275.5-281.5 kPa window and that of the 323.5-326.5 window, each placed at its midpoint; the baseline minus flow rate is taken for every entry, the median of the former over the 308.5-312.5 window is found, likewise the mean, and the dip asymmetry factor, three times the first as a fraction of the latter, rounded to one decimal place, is 3.0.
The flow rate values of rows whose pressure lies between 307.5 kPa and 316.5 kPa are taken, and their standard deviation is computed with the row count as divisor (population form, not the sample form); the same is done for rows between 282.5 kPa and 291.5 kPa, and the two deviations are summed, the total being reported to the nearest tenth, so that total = 21.5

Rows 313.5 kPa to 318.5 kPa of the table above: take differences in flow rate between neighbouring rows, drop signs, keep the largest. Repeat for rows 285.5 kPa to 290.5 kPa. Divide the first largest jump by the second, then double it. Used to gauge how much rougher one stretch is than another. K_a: 4.6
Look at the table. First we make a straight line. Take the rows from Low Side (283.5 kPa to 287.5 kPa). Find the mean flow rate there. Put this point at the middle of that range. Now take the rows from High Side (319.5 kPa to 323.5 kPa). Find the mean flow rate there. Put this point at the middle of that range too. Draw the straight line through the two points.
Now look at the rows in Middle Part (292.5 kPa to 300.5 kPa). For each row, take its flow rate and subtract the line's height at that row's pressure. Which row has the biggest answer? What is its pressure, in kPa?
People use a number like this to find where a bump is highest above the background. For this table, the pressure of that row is 295 kPa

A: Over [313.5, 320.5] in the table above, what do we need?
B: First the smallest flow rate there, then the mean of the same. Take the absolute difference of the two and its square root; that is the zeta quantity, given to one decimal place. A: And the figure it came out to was 2.8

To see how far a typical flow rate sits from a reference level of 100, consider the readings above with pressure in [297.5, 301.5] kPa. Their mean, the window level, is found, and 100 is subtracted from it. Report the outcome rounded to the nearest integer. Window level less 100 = 304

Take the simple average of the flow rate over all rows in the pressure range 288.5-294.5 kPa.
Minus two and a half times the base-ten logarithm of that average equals -6.51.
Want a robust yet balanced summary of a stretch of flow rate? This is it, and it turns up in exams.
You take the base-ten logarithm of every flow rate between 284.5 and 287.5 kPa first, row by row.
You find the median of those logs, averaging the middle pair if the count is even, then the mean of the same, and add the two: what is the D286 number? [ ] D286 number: 5.22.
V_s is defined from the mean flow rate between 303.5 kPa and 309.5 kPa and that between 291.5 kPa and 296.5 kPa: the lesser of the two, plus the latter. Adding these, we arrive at 799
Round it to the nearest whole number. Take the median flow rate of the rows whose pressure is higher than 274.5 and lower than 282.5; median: 429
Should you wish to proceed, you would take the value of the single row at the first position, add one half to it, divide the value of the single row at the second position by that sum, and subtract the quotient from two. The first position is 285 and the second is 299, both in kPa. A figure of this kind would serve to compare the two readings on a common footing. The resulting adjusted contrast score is 1.03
